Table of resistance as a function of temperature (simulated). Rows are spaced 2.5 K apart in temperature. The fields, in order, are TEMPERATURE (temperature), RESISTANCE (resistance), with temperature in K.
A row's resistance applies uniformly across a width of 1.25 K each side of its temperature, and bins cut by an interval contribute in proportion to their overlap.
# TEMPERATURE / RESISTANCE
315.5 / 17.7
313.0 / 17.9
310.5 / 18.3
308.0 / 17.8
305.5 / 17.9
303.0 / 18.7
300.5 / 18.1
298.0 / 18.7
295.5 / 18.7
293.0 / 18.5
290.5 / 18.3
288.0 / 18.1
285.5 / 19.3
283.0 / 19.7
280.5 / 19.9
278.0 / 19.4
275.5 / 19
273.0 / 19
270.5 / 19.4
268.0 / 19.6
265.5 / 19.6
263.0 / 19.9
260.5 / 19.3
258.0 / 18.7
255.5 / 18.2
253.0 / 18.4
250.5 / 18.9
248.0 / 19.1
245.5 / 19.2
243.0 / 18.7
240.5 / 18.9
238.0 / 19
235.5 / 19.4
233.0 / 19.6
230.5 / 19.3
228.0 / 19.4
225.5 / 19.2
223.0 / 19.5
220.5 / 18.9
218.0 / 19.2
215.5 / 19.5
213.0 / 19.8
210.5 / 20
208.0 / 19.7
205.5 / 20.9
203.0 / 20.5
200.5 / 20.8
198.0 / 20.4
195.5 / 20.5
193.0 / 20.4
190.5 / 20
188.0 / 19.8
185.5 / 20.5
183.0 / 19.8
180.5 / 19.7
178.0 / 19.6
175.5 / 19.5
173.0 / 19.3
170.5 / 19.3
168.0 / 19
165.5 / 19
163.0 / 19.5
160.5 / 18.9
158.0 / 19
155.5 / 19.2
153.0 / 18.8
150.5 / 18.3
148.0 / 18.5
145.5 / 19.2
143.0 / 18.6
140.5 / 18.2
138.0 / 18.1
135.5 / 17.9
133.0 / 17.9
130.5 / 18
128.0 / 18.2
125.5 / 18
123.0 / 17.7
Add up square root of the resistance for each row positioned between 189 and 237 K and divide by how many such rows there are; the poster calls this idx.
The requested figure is 4.45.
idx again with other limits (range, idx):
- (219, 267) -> 4.37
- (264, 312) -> 4.34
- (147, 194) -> 4.40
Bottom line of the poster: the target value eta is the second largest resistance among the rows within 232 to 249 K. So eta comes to 19.4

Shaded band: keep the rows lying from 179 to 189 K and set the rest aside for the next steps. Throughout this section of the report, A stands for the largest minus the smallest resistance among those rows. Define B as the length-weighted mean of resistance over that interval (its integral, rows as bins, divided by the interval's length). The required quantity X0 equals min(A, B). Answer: 0.80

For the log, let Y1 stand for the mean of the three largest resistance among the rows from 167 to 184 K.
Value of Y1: 19.7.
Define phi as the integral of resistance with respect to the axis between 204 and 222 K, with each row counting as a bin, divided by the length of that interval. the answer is 19.7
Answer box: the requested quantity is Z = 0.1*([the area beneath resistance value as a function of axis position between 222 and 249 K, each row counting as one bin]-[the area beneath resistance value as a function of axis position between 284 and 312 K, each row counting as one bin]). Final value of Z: 0.3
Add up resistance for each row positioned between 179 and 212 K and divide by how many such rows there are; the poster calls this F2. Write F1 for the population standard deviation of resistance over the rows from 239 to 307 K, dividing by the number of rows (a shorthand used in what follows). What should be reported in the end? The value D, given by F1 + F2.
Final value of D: 20.8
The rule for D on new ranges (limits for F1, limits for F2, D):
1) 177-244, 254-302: 19.6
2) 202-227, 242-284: 19.8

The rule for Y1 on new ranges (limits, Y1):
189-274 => 20.7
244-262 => 19.2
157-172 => 19.3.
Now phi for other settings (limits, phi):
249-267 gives 19.0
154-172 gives 19.1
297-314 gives 18.2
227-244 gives 19.2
